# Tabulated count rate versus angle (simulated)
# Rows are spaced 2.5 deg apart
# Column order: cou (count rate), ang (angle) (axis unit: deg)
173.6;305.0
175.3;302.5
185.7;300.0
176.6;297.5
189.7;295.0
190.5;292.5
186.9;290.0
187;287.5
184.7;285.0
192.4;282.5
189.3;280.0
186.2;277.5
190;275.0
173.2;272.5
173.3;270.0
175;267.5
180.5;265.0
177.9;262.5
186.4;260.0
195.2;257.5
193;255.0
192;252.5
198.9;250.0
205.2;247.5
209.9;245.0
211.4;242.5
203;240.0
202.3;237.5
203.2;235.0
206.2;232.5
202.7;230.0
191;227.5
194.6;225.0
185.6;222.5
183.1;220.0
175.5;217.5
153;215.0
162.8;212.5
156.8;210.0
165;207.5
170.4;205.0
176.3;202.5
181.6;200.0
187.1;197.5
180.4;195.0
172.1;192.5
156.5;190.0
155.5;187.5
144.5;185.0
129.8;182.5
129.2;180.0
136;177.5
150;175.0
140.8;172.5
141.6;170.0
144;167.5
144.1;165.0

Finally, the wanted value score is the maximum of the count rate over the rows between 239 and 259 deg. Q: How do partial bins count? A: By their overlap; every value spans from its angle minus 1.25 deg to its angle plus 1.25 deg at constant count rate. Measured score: 211.4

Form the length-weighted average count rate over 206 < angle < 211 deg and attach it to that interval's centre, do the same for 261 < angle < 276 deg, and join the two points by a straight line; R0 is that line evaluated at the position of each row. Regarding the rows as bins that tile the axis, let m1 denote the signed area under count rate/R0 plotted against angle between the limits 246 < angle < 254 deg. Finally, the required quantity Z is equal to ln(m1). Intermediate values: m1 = 9.2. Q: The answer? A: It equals 2.22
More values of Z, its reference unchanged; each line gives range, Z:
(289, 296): 1.97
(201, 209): 2.14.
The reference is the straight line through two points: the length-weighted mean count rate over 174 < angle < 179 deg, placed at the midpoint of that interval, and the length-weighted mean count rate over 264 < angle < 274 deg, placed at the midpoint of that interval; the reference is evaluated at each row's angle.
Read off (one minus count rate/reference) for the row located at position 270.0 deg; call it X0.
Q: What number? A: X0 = 0.02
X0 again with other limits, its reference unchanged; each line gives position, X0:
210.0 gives -0.02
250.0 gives -0.18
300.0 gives 0.01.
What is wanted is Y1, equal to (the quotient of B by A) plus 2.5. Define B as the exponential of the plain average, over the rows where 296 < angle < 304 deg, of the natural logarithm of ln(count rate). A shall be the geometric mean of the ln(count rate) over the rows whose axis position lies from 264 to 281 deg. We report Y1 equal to 3.50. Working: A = 5.20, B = 5.19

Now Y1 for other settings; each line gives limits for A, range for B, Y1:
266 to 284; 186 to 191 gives 3.47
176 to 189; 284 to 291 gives 3.56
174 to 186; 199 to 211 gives 3.54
